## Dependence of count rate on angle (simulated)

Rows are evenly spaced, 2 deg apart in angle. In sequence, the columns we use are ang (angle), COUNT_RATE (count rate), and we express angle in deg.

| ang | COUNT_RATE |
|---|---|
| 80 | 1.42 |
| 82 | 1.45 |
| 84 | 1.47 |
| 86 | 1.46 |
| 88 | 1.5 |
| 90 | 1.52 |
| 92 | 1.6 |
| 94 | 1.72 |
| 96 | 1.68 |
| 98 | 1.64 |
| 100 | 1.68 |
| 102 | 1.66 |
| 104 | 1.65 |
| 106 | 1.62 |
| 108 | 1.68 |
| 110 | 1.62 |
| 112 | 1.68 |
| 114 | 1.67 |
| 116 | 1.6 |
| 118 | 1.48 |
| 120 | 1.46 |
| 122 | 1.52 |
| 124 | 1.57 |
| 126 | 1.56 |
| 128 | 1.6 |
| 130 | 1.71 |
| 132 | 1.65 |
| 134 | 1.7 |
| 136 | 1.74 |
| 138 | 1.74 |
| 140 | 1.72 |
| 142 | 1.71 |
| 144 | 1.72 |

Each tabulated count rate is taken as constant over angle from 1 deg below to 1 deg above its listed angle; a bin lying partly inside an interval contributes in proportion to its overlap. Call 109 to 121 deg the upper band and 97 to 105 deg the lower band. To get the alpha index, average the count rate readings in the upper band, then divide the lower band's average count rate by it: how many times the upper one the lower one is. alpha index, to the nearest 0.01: 1.05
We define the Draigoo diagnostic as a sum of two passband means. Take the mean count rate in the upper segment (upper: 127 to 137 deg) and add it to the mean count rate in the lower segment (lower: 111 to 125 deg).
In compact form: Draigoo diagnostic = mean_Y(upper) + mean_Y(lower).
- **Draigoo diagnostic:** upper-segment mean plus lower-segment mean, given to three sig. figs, 3.25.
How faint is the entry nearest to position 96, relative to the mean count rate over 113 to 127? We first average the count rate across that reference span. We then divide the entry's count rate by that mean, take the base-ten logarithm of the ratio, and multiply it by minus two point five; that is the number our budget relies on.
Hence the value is -0.09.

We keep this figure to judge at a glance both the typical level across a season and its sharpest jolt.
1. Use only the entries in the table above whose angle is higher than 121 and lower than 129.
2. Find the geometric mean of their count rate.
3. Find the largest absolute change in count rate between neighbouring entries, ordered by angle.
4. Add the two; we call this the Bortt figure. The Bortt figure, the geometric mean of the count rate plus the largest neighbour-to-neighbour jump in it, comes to 1.61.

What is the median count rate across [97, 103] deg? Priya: 1.66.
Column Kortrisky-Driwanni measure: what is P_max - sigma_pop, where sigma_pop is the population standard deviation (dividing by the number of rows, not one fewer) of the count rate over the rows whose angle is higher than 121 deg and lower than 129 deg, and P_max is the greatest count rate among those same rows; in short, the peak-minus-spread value 1.57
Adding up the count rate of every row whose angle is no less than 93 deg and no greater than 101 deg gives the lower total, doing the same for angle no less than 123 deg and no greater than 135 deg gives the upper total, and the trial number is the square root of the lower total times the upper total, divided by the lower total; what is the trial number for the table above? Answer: 1.2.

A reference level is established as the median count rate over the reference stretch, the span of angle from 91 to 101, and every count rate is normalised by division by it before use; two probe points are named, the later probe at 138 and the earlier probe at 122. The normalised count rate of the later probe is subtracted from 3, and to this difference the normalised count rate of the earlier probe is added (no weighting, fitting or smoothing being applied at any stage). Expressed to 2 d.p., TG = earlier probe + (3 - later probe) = 2.87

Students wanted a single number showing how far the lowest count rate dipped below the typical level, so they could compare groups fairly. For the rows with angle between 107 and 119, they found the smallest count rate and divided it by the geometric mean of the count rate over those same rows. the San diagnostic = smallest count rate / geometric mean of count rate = 0.91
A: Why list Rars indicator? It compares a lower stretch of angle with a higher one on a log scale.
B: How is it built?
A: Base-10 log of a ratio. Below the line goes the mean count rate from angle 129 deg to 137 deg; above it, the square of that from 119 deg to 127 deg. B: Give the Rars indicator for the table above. 0.14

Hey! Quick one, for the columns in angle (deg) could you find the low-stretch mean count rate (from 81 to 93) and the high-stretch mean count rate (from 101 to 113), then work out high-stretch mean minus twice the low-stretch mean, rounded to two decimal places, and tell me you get -1.35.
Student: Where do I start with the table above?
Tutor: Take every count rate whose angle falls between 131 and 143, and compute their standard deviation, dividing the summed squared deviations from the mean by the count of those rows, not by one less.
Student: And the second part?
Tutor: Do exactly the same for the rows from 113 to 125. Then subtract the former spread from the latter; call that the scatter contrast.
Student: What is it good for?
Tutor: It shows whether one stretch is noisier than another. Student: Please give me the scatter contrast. 0.042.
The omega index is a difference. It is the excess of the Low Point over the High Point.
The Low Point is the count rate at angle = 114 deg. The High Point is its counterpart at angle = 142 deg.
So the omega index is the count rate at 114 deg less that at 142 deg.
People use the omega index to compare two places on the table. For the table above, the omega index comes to -0.040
